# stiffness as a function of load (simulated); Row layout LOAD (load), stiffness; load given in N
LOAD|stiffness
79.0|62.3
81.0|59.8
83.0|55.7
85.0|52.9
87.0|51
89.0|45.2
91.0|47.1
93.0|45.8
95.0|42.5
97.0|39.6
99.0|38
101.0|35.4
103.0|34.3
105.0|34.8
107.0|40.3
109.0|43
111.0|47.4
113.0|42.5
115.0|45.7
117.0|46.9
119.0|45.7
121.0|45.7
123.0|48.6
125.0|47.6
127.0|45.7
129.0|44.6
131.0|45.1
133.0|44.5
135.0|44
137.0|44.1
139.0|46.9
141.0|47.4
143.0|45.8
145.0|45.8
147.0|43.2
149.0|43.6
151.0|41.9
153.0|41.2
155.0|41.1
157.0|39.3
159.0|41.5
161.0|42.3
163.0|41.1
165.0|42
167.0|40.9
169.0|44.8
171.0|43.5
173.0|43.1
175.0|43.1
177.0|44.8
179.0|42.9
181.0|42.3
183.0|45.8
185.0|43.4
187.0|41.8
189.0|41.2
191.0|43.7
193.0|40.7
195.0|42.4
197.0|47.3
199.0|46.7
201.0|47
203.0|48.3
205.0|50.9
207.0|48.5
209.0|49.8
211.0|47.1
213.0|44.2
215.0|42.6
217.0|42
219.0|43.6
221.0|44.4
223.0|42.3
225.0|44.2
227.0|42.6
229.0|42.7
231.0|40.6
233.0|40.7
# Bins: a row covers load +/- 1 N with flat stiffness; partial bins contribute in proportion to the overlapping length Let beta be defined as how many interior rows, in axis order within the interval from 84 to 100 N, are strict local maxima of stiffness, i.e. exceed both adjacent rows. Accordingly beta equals 1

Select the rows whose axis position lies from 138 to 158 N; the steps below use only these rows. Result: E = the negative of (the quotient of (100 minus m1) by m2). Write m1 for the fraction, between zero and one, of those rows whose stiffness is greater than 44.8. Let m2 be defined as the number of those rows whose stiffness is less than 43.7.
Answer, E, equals -16.6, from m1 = 0.40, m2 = 6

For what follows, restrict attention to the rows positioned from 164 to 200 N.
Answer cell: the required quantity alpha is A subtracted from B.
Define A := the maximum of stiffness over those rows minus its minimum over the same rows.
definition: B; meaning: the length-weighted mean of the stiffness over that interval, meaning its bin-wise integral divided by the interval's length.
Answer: 36.8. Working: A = 6.6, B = 43.4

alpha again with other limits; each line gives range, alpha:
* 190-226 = 35.1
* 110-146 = 39.7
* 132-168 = 35.0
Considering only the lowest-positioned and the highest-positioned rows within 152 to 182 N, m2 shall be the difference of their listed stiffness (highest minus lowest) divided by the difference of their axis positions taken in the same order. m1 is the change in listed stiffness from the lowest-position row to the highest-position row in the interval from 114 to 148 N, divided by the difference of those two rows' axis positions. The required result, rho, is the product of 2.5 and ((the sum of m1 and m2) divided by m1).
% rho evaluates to 1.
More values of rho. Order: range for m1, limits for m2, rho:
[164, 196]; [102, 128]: 92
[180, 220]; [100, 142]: 24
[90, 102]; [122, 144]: 3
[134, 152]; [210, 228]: 8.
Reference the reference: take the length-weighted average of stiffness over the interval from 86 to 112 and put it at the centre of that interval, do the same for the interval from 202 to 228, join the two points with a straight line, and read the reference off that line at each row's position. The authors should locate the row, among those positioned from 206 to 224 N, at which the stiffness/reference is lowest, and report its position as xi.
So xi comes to 217.0 N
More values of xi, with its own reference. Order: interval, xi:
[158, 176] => 167.0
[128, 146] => 135.0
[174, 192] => 189.0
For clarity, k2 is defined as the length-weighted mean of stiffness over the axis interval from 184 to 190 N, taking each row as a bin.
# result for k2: 42.1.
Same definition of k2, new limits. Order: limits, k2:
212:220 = 43.1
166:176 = 43.1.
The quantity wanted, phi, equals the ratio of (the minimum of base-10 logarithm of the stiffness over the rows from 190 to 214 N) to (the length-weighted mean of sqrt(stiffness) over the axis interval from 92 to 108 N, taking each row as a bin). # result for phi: 0.259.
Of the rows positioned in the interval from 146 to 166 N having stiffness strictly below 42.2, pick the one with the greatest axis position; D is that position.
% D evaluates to 165.0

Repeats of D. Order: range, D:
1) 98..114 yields 107.0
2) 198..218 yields 217.0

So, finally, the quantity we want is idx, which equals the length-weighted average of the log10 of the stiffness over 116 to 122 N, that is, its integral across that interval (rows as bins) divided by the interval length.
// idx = 1.66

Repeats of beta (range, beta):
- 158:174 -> 3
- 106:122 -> 2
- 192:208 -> 2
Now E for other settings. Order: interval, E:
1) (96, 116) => -12.5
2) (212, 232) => -14.3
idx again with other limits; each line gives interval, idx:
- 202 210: 1.69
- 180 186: 1.64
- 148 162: 1.62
